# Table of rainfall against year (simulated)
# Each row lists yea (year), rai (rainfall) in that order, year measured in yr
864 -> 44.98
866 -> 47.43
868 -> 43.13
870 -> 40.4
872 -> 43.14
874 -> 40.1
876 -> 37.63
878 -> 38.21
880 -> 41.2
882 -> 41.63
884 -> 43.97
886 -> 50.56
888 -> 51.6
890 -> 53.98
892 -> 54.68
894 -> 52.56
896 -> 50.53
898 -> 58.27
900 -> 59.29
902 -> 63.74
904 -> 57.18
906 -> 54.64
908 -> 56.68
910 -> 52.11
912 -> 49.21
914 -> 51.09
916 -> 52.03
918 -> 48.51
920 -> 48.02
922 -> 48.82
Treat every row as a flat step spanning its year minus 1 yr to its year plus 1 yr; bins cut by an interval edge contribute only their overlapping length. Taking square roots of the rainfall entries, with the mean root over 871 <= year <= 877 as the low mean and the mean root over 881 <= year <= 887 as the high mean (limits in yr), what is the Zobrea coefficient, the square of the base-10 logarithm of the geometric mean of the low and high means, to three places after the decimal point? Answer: 0.665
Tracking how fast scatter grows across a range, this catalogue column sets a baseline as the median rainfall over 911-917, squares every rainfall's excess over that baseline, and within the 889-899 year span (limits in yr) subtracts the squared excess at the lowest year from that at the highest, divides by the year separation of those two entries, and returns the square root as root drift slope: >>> 2.3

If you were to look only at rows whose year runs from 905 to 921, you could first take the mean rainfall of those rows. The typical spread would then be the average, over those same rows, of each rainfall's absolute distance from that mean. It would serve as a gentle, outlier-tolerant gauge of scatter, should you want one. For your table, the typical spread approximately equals 2.3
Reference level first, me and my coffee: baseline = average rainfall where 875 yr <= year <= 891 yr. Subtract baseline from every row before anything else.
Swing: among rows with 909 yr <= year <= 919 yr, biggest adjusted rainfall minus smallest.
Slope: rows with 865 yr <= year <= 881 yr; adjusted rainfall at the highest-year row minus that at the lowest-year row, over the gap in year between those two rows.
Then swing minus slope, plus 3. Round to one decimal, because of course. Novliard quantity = 7.0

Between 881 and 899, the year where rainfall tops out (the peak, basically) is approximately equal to 898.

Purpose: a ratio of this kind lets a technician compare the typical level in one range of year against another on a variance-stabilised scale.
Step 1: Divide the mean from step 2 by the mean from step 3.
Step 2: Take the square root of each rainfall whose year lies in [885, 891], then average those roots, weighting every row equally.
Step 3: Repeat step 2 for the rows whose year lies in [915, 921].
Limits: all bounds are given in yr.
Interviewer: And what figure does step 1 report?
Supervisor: 1.03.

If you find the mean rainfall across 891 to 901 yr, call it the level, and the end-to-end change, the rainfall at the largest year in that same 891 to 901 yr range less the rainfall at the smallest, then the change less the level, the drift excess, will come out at -50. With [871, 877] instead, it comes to -46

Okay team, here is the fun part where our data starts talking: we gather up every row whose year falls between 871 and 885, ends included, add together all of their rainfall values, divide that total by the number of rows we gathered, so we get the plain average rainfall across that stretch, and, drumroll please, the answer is 40.8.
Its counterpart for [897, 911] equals 57.4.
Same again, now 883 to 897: 51.1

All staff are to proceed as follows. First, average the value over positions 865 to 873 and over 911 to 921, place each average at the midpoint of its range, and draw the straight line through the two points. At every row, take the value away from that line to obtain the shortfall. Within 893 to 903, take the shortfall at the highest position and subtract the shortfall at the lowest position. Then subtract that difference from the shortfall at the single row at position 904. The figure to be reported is 1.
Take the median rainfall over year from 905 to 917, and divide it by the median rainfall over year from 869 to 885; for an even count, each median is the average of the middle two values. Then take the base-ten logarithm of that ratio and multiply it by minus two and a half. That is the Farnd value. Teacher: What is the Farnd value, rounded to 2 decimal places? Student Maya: -0.26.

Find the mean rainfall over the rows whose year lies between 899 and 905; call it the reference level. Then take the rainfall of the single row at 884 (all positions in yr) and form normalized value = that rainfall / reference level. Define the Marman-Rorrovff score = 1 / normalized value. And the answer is 1.37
